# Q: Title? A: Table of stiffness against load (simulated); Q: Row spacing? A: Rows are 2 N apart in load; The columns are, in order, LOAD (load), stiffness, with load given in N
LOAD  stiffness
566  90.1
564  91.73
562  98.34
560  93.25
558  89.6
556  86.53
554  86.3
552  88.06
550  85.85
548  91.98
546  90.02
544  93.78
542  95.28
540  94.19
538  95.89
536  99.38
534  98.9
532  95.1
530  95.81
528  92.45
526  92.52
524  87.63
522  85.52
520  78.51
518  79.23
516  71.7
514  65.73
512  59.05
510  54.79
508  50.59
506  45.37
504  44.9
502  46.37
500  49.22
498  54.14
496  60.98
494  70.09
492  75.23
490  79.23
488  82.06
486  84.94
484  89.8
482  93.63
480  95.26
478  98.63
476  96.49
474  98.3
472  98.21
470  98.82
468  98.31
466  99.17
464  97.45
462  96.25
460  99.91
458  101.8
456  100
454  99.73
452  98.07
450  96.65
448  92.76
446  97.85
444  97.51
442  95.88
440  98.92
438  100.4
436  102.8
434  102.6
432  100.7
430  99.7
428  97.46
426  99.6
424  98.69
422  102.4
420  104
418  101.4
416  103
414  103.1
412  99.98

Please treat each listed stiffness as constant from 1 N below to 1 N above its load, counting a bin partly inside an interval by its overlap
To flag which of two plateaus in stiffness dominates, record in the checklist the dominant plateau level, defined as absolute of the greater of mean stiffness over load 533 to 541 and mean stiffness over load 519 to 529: 97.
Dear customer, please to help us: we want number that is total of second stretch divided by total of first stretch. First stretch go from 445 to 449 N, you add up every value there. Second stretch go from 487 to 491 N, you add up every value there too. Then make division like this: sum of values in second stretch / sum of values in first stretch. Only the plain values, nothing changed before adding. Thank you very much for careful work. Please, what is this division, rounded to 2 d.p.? 0.85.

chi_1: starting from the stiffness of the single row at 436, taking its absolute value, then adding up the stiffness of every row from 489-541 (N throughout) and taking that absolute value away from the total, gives 1820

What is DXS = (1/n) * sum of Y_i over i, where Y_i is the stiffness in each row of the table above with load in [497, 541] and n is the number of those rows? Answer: 74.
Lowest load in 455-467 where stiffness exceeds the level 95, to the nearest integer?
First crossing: 456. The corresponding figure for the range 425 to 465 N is 426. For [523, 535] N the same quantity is 530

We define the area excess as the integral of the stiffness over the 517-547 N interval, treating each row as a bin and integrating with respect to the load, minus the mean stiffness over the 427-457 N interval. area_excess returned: 2650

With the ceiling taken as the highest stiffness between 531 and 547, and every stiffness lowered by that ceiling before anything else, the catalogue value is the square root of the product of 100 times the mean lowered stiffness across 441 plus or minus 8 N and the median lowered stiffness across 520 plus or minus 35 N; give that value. 34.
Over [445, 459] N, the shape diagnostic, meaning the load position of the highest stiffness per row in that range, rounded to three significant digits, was 458 N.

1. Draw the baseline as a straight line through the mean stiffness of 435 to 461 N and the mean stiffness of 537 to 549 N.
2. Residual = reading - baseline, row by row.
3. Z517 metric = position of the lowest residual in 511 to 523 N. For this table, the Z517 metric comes 512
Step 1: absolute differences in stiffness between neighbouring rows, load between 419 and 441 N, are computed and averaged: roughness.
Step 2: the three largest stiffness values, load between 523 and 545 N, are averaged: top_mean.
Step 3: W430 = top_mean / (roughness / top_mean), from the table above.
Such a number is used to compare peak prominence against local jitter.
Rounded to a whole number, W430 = 5469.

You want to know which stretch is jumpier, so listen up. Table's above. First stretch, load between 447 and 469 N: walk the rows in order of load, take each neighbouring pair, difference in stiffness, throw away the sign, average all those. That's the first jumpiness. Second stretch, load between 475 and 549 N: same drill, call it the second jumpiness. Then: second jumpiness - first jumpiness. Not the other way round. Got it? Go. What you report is 1.7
